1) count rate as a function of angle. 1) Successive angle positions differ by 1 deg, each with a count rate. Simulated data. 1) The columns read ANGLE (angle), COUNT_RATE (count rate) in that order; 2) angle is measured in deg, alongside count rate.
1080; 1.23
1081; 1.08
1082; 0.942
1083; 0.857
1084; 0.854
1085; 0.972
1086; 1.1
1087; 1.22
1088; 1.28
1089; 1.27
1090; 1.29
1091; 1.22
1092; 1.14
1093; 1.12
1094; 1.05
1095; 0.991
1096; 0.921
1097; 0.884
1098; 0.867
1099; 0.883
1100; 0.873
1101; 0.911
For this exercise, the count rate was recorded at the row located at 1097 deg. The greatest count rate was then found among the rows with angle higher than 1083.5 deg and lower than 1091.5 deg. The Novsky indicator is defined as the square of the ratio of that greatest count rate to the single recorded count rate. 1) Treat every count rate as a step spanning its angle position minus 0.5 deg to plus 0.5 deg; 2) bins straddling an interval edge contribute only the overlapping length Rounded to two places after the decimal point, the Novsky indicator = 2.13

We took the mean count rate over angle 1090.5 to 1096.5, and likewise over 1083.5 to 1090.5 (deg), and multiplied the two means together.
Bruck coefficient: 1.22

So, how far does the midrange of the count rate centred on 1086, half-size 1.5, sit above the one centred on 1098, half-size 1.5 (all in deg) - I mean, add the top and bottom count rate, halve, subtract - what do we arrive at 0.22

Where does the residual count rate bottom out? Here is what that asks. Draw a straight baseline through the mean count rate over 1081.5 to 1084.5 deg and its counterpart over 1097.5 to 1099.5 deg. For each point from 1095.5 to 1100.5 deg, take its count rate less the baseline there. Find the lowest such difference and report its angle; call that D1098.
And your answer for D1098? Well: 1098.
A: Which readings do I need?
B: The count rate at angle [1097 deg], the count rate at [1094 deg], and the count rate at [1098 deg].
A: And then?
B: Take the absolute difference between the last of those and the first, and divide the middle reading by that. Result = 62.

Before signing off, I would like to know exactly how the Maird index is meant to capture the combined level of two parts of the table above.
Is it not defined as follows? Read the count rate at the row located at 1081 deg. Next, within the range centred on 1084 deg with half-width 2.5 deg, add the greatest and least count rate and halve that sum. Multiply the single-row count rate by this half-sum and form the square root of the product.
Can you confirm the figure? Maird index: 1.03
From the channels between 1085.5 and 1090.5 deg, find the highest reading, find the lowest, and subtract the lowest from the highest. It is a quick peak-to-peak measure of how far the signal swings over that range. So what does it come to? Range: 0.19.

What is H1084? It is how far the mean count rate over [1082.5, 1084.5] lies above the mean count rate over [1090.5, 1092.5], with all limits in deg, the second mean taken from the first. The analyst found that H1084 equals -0.32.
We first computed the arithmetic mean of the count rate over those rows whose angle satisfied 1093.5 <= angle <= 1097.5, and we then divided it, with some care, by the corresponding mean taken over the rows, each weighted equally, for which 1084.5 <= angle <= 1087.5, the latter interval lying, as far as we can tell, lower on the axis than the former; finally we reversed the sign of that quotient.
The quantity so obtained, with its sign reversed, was -0.88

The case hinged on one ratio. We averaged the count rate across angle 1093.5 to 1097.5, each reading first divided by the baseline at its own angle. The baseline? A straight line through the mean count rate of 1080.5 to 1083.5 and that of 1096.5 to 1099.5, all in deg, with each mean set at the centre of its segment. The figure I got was 1.08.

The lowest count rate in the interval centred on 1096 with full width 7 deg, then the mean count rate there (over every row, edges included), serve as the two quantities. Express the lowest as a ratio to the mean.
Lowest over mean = 0.904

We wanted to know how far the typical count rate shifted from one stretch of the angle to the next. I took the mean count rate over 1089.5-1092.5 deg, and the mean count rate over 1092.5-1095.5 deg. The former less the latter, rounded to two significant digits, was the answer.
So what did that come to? 0.16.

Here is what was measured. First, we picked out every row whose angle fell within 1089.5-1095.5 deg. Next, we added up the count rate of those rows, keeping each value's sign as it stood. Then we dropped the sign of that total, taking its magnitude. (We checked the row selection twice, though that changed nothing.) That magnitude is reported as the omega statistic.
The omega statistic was 6.8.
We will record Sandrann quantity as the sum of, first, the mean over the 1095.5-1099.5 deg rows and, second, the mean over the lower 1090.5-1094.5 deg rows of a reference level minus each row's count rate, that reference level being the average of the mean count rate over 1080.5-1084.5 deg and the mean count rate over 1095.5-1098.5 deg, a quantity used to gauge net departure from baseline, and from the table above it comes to -0.197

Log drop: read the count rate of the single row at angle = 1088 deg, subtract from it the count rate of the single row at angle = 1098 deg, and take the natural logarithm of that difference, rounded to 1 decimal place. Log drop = -0.9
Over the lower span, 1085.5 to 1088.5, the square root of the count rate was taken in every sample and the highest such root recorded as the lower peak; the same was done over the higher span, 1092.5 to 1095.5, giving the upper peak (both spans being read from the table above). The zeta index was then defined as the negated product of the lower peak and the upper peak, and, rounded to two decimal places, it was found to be -1.20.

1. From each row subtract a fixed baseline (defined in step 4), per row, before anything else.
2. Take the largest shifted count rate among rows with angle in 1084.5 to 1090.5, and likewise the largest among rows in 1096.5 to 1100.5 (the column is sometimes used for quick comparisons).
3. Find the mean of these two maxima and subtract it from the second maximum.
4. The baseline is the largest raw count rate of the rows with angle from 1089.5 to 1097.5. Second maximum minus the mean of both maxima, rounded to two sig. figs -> -0.20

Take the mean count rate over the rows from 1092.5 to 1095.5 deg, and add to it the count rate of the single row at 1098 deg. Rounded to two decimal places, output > 1.92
